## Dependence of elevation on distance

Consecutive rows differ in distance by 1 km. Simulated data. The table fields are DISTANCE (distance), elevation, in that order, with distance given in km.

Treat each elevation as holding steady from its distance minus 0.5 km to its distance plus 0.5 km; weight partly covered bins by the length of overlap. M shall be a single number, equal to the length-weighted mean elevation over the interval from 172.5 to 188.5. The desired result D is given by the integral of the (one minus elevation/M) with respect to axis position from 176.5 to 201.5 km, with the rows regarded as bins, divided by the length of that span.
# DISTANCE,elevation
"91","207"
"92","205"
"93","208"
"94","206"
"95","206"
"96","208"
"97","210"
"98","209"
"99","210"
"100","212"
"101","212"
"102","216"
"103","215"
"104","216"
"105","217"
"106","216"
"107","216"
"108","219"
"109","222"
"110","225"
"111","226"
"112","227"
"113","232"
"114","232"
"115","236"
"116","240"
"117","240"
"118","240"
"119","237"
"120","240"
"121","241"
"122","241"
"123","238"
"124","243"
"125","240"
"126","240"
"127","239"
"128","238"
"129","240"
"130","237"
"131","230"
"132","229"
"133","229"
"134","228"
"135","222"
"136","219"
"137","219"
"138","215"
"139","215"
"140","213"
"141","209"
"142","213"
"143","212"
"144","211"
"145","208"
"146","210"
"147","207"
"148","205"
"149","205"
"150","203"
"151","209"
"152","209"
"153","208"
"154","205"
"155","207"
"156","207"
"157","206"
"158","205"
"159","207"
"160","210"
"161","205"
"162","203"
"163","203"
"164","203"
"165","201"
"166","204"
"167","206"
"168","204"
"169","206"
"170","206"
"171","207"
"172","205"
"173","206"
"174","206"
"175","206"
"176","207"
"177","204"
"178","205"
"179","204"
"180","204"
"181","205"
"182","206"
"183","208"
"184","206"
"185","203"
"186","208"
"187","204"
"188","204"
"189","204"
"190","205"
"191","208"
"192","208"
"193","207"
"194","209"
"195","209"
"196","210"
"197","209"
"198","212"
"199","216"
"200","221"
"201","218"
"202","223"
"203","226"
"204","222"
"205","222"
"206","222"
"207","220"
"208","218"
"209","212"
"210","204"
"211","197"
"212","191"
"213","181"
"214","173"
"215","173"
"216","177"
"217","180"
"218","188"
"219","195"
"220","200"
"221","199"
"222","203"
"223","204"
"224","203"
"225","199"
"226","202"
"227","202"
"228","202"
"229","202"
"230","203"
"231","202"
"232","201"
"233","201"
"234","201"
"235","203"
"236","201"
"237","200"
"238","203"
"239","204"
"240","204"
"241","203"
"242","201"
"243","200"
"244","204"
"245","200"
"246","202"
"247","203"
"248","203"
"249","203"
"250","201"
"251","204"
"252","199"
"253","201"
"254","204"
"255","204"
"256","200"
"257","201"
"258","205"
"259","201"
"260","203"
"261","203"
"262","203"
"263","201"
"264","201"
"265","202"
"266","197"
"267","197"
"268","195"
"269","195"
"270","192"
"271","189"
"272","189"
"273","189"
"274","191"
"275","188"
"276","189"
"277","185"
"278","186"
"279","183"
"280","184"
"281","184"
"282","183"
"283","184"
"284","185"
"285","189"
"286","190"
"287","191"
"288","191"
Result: -0.012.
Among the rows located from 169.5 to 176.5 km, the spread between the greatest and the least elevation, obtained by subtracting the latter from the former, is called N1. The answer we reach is 2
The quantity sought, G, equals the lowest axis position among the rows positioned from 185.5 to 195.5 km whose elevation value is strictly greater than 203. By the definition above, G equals 186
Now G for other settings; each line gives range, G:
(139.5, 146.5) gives 140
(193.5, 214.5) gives 194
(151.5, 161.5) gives 152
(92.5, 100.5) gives 93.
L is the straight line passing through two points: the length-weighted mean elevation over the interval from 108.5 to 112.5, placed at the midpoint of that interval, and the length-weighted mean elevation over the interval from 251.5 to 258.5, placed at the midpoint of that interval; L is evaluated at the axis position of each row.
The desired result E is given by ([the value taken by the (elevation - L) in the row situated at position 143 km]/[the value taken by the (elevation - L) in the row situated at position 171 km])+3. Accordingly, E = 3.9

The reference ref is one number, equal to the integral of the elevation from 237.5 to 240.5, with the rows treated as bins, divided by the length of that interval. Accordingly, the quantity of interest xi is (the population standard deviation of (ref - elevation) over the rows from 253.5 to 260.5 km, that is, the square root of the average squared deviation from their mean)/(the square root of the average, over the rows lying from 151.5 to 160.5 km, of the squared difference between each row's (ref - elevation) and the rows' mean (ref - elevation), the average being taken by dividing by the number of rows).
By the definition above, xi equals 1.1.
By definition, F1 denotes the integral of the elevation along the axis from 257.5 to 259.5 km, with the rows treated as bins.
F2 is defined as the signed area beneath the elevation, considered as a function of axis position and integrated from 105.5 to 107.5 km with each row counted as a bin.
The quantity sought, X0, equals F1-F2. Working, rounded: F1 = 406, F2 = 432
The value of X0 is -26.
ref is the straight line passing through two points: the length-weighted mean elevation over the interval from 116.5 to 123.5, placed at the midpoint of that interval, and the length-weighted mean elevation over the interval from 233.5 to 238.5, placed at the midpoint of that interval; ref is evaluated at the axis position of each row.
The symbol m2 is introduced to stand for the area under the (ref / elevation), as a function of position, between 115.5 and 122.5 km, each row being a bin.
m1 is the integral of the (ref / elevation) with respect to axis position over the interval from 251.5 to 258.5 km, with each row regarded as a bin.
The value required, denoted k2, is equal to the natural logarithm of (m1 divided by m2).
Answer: -0.03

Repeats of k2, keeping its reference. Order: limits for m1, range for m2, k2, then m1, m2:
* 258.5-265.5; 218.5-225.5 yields -0.07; 6.7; 7.2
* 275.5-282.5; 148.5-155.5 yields -0.09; 7.1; 7.8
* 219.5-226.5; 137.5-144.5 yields -0.07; 7.2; 7.7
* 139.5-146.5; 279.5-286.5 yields 0.09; 7.7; 7.0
